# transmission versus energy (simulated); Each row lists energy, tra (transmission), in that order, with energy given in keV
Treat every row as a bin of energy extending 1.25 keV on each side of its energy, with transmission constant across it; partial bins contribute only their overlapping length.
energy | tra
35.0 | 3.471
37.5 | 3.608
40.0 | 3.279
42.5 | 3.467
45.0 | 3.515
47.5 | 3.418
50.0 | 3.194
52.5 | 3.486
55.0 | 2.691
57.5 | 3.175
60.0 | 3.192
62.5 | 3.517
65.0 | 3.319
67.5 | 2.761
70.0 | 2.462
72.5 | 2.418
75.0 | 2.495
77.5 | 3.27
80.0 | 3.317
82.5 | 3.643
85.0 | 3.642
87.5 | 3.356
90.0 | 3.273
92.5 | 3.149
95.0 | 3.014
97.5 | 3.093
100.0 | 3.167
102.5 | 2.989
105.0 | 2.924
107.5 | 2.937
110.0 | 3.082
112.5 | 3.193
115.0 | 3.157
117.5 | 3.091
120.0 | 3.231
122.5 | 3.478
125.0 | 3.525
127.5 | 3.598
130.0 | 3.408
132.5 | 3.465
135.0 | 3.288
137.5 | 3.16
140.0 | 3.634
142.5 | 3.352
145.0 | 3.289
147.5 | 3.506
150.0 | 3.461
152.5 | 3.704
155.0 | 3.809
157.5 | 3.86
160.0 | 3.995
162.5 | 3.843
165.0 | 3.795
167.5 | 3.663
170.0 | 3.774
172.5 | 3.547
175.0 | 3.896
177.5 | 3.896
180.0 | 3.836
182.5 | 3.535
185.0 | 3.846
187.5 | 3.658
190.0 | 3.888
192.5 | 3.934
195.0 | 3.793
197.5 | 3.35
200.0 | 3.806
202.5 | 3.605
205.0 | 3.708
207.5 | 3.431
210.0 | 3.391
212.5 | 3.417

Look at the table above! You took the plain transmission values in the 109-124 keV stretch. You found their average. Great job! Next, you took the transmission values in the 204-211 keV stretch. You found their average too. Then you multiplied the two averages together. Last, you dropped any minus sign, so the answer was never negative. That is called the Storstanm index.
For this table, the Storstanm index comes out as 11.3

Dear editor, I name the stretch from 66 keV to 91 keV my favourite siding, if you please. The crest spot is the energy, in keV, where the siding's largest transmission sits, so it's 82.5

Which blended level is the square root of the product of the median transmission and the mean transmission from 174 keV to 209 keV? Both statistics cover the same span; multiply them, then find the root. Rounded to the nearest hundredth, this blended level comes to 3.76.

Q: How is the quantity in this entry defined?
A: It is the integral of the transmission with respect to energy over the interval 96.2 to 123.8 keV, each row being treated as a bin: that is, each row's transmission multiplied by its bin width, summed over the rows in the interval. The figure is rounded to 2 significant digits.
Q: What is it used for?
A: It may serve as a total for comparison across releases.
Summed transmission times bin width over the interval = 86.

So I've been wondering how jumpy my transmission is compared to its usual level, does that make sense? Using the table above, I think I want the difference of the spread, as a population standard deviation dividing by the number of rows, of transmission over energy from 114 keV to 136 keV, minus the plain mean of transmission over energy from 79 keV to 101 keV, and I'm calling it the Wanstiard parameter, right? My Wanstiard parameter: -3.13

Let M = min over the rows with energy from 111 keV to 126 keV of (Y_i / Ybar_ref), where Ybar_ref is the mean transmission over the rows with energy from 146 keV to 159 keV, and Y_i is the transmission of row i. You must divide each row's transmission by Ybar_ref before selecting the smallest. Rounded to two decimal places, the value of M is 0.84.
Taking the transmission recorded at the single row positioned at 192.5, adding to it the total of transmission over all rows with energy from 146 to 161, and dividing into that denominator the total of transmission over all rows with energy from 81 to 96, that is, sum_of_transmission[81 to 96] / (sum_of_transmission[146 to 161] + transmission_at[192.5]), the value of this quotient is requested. 0.76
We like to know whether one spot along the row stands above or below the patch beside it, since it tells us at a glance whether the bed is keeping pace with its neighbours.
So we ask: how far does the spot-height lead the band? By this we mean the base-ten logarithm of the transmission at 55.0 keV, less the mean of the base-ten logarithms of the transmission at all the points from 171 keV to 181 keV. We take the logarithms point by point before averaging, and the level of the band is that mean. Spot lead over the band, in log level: -0.149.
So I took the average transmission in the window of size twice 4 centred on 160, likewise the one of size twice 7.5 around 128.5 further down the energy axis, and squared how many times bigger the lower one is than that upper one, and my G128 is 0.79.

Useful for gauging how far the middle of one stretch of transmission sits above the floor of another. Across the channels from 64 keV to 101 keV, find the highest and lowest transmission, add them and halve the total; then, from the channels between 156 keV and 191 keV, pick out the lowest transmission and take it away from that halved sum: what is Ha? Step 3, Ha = -0.50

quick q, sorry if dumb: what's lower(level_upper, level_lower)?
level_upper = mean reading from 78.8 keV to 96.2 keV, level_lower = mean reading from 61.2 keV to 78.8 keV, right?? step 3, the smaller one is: 2.89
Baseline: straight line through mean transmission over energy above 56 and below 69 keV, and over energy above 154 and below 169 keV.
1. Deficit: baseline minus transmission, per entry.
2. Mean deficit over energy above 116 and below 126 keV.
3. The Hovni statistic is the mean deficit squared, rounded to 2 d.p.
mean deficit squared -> 0.06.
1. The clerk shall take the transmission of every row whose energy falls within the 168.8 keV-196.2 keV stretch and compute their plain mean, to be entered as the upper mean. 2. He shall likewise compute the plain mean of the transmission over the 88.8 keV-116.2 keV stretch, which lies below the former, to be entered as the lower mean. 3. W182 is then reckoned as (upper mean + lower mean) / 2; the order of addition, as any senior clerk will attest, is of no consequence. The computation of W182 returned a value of 3.44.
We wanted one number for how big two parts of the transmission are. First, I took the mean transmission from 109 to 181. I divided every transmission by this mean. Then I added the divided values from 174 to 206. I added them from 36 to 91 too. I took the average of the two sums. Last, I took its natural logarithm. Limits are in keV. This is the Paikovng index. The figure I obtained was 2.8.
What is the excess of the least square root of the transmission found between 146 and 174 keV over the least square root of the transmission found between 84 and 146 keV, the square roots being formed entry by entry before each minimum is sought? 0.15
